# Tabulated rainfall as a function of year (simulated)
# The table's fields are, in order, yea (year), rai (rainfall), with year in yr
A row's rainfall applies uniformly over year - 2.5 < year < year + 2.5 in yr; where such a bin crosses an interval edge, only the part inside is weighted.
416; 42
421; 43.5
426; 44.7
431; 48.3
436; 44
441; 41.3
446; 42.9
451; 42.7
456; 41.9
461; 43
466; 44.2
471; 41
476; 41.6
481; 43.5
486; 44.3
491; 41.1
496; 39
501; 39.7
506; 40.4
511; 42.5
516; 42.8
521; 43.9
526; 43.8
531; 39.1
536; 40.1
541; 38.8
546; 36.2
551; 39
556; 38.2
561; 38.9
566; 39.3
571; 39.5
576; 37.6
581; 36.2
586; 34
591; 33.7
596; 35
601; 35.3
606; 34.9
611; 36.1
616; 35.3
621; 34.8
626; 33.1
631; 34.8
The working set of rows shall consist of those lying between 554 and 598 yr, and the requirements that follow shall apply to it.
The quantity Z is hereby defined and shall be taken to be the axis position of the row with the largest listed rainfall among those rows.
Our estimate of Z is 571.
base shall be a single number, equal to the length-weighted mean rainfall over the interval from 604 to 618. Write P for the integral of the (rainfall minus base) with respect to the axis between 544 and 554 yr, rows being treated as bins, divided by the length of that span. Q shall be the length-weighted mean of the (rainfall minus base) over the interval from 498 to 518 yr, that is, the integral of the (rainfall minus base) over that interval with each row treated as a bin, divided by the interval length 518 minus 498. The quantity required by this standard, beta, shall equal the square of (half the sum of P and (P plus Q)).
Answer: 26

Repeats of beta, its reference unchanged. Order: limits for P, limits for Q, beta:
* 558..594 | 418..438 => 41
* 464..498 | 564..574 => 74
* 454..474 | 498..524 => 105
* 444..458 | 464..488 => 116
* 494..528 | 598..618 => 39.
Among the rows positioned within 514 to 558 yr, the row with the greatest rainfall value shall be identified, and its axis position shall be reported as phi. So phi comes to 521 yr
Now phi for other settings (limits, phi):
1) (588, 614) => 611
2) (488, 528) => 521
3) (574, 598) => 576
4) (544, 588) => 571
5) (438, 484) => 466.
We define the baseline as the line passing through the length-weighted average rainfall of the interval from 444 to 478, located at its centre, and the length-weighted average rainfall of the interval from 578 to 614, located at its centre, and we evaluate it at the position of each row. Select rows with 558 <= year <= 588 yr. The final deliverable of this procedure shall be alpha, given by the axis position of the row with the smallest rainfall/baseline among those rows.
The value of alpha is 586 yr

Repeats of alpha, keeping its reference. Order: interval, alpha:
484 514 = 496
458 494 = 471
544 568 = 546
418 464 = 441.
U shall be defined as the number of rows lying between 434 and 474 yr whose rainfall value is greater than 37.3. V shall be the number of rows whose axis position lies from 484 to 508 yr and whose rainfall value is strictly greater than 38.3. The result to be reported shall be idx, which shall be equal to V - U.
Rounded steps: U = 8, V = 5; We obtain -3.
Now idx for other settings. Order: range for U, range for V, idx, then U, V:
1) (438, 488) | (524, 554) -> -5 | 10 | 5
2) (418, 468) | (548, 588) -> -6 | 10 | 4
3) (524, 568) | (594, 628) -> -8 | 8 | 0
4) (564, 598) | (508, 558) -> 5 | 3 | 8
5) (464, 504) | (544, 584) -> -4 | 8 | 4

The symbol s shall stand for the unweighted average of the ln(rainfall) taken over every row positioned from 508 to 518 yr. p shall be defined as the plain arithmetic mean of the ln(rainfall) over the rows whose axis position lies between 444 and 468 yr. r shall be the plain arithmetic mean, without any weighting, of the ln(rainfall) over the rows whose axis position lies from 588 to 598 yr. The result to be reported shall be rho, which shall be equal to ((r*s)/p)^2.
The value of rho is 12.5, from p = 3.76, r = 3.54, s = 3.75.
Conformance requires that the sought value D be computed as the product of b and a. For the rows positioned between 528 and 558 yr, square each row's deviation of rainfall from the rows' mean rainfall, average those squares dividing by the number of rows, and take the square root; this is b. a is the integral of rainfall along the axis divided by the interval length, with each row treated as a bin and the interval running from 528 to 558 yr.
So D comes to 46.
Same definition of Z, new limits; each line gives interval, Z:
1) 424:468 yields 431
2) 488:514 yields 511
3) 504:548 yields 521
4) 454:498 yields 486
